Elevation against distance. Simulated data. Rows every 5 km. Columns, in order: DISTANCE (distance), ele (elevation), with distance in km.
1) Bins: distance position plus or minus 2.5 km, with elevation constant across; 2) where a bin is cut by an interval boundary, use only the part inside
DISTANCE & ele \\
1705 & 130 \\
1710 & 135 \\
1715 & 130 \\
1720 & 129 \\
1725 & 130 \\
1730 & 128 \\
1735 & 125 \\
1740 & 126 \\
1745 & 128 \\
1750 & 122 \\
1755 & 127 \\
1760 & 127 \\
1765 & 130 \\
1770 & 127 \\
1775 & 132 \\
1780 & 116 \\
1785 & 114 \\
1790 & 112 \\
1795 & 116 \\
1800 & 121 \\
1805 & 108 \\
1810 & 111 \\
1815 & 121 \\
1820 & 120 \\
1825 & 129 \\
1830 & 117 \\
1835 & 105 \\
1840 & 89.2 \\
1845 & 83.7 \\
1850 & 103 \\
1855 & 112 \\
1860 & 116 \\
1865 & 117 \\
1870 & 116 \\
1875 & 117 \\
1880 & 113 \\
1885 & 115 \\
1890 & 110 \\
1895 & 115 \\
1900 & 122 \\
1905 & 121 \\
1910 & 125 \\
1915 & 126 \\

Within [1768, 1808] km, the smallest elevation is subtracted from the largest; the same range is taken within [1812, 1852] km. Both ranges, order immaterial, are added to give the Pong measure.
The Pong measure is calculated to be 69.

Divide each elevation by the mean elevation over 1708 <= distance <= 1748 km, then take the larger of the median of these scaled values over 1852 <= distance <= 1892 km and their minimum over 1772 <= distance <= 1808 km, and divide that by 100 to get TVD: 0.0090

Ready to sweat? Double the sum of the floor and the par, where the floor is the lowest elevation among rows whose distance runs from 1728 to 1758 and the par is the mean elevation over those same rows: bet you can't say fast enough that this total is 496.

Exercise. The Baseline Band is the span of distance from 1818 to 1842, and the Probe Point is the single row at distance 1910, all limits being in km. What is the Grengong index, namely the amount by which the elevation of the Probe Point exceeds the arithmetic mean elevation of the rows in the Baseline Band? 13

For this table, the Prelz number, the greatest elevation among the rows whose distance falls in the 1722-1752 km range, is 130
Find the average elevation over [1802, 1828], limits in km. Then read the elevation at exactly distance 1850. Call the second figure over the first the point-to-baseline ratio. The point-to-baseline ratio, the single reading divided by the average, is 0.87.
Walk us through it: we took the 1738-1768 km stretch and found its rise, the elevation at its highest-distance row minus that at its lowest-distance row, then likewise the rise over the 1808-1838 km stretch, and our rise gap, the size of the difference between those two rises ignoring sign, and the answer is 10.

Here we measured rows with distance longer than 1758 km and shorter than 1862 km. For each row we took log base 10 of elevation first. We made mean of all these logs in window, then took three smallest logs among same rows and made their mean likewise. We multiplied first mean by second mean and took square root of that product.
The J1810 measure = 2.01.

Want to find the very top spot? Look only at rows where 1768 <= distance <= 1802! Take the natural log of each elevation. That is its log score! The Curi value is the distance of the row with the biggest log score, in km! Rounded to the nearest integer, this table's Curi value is 1775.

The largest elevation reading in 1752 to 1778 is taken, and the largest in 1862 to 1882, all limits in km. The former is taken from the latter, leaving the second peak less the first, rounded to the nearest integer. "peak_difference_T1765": -15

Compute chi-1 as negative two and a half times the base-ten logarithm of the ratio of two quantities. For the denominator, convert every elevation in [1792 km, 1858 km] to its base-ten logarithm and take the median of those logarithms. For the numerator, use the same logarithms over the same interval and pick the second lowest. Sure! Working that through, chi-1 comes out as 0.054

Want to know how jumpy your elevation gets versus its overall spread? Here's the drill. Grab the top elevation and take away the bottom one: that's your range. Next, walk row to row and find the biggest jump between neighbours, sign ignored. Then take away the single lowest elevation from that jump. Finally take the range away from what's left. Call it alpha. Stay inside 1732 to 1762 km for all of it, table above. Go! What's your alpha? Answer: -122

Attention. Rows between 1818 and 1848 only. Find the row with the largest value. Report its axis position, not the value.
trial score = 1825 km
